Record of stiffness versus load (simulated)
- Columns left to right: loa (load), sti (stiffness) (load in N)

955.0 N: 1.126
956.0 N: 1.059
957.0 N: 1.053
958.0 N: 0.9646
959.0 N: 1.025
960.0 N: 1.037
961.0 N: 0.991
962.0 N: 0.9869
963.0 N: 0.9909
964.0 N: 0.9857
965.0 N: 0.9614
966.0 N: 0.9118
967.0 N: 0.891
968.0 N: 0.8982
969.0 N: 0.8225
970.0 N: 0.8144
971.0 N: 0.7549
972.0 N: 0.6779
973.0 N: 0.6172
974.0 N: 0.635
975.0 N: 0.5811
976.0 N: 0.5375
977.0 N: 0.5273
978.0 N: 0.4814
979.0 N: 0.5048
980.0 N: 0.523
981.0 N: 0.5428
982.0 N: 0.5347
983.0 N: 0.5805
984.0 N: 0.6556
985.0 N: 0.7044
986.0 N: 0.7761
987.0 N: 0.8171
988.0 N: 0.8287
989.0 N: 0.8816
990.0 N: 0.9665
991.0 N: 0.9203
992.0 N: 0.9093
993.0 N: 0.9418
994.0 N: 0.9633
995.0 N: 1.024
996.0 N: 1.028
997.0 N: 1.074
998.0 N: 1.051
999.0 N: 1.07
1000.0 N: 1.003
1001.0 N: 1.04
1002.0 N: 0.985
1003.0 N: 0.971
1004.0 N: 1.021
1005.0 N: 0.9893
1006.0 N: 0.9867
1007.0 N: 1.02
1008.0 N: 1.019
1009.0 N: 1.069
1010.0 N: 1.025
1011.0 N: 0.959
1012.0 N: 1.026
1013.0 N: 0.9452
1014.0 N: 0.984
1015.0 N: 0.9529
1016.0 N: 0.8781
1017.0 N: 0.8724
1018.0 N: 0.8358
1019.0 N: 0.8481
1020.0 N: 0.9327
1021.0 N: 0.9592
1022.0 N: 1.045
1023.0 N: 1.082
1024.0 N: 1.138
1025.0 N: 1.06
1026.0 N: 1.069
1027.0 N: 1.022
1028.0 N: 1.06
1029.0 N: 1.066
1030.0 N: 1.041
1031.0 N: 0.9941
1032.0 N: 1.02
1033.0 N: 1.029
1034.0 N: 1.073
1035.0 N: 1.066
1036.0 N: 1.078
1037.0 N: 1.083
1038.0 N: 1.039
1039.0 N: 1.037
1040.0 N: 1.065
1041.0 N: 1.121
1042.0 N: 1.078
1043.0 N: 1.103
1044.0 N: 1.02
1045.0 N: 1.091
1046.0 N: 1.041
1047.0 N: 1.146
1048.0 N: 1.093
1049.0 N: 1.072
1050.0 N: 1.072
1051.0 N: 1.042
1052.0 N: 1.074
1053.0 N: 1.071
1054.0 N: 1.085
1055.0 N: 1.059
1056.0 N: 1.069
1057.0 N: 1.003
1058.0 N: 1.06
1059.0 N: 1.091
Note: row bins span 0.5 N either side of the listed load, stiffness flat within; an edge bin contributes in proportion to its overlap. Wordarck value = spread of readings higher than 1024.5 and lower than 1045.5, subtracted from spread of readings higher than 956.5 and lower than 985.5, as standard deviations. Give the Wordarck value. 0.17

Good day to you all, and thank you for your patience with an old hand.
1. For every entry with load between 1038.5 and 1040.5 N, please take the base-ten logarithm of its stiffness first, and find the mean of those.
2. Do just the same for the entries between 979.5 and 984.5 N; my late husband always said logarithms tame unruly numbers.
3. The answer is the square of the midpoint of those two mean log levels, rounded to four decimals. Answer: 0.0128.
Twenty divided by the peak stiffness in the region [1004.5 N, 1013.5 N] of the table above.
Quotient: 19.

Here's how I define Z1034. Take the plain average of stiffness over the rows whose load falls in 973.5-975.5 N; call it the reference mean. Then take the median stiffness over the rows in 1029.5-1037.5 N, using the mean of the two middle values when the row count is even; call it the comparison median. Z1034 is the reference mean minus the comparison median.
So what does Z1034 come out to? -0.45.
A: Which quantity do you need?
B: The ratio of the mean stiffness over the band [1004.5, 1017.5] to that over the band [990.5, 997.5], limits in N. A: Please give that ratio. 1.00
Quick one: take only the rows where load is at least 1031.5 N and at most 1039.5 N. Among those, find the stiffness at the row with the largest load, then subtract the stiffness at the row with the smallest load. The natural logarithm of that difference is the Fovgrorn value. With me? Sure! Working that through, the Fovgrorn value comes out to -4.1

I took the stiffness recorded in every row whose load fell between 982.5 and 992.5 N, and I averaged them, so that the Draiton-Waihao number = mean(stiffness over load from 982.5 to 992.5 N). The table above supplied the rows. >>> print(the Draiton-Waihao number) 0.80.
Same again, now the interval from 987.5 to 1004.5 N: 0.98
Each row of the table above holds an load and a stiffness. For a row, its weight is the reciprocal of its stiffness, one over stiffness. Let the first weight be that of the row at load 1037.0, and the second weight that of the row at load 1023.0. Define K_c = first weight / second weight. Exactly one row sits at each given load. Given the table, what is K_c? 1.00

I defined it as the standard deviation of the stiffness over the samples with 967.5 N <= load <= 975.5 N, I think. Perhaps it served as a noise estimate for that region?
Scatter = 0.11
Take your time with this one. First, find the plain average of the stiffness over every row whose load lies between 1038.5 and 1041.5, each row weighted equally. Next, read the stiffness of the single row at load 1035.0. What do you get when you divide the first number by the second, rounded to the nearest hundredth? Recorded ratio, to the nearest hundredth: 1.01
